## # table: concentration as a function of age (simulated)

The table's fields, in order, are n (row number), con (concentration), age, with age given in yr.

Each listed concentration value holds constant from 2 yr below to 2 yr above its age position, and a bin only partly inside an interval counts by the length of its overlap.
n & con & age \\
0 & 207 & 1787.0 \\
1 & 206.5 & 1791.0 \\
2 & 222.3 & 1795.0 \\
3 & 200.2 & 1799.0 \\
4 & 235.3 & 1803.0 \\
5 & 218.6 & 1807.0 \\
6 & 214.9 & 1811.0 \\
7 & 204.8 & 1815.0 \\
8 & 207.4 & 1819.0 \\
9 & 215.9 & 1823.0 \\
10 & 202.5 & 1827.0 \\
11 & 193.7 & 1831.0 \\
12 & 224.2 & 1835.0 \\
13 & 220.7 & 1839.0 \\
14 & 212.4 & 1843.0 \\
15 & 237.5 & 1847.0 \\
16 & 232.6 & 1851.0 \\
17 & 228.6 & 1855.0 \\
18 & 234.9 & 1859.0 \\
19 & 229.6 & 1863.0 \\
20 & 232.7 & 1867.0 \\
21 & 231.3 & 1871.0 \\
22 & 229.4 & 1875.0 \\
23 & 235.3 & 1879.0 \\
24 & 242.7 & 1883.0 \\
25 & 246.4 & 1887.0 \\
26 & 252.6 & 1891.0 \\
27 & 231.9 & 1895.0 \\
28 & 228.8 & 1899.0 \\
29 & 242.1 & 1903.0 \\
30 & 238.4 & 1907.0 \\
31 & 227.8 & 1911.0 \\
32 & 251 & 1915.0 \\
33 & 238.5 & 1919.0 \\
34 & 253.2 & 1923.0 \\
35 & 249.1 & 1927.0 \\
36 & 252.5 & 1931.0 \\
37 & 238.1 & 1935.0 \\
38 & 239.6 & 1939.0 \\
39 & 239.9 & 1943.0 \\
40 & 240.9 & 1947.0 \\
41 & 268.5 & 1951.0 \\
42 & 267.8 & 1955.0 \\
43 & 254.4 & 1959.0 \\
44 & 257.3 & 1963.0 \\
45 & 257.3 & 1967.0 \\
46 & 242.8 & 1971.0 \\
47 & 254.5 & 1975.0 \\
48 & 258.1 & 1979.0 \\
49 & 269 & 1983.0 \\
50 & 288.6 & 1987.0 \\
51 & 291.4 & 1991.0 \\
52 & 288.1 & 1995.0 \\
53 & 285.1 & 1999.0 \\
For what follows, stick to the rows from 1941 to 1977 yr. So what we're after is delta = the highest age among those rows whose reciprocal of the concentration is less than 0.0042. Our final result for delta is 1975.0 yr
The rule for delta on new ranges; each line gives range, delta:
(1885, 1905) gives 1903.0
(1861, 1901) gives 1891.0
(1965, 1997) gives 1995.0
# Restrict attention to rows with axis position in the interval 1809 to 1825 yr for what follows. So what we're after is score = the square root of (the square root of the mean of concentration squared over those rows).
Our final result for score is 14.5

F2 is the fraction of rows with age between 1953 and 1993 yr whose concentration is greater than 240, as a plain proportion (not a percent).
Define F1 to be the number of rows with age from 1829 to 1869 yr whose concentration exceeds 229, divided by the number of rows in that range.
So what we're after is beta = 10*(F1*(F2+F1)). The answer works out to 7.5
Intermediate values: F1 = 0.50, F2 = 1.00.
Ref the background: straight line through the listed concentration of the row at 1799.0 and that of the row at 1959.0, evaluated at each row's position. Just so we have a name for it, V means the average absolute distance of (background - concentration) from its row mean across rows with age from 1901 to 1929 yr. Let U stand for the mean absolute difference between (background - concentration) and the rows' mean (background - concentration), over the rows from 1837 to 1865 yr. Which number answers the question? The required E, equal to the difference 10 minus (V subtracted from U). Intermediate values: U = 5.6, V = 6.1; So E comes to 10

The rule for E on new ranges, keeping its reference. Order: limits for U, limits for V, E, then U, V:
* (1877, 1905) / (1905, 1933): 9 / 7.4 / 6.2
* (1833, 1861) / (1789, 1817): 14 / 5.4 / 9.6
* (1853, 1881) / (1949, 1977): 16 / 2.3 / 8.0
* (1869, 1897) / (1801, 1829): 13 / 6.3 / 9.8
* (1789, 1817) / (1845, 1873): 5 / 9.6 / 4.1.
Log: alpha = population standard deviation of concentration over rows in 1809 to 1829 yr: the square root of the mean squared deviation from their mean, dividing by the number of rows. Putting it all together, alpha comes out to 5.4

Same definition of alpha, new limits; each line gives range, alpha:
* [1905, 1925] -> 9.3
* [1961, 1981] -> 5.7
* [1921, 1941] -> 6.4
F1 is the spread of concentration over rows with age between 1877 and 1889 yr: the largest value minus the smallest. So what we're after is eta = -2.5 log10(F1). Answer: -2.61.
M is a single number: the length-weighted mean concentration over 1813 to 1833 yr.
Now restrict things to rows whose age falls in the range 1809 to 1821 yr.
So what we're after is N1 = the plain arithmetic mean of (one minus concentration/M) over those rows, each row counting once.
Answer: -0.020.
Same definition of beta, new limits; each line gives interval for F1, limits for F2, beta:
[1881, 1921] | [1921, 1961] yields 12.0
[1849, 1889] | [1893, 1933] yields 12.6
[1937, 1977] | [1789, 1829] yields 10.0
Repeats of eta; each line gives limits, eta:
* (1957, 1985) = -3.55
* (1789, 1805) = -3.86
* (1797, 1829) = -3.86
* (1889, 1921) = -3.49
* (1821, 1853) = -4.10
